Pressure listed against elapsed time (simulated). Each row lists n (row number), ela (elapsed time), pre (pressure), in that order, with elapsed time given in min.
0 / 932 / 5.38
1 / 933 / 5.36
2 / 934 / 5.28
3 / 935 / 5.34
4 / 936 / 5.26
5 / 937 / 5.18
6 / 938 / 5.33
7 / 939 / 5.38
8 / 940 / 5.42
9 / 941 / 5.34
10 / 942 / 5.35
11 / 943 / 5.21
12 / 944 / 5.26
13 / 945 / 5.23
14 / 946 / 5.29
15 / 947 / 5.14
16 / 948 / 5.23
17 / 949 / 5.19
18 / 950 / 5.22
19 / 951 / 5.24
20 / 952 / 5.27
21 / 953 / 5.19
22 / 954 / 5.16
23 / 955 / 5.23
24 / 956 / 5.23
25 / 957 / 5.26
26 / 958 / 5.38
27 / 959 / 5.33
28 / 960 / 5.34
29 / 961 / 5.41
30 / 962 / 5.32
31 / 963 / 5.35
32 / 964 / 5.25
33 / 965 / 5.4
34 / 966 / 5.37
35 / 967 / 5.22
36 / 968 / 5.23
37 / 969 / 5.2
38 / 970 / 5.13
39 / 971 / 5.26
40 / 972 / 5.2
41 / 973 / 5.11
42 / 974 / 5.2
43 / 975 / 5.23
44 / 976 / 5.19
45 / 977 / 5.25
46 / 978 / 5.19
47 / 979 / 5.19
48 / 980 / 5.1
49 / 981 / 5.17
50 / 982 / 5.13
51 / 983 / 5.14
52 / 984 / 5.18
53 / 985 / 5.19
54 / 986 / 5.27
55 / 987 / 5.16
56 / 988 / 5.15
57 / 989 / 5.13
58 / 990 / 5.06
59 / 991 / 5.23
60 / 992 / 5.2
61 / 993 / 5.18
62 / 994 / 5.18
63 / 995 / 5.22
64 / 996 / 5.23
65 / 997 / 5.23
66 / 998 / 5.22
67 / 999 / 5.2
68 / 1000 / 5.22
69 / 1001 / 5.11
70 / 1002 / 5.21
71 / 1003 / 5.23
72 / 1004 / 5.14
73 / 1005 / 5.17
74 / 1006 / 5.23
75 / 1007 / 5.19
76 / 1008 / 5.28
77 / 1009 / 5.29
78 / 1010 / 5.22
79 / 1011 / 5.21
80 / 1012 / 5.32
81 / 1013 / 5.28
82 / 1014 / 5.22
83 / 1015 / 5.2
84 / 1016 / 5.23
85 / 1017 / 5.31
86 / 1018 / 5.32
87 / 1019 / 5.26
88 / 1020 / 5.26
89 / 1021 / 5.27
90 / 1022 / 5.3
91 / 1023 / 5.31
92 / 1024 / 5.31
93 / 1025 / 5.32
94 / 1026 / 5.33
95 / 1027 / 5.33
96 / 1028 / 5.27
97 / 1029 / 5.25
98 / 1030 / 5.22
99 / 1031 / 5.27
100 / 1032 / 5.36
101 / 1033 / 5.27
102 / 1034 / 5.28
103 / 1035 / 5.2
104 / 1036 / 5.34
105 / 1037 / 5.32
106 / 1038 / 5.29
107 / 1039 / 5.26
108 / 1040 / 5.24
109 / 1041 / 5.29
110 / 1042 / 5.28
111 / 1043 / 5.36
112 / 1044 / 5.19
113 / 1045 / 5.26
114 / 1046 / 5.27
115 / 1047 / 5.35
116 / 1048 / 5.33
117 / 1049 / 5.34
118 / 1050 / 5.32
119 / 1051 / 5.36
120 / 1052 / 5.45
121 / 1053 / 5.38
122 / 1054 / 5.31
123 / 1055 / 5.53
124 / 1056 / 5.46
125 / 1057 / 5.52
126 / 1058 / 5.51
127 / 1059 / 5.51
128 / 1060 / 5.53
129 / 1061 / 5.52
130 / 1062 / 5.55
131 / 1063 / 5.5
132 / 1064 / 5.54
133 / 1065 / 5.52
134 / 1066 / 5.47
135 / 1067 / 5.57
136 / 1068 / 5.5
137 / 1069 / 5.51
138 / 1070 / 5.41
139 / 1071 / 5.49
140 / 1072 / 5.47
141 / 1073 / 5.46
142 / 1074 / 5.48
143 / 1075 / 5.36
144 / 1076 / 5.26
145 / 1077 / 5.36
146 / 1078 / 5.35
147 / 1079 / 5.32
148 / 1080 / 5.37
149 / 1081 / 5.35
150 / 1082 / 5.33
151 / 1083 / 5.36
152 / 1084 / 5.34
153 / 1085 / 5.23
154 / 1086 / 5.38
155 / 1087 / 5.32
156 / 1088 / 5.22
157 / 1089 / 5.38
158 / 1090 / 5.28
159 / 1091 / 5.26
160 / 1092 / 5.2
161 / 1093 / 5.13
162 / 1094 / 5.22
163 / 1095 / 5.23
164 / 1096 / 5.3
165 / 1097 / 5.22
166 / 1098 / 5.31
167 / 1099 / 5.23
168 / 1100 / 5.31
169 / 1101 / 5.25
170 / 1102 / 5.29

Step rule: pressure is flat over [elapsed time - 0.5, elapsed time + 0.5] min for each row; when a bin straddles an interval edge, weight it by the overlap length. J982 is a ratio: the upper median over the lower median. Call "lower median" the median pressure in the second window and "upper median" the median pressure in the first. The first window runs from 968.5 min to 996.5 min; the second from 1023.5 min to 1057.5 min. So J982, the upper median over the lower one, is 0.98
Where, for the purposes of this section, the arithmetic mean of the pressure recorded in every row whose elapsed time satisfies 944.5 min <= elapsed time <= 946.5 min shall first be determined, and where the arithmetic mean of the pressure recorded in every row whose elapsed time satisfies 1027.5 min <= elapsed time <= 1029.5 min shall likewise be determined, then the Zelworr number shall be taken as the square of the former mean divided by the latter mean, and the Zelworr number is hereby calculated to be 5.26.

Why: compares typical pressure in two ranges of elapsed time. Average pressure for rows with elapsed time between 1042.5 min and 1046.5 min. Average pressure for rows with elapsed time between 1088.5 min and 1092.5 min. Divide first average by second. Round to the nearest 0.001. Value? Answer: 0.998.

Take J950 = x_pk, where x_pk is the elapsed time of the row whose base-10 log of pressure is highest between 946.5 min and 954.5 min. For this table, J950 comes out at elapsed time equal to 952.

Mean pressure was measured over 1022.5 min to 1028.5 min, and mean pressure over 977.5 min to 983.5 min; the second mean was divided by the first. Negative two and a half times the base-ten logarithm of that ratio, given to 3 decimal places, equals 0.033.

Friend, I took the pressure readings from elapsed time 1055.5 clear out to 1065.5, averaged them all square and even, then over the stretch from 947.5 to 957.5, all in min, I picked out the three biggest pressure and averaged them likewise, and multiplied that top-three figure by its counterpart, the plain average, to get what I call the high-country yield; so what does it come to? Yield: 29.0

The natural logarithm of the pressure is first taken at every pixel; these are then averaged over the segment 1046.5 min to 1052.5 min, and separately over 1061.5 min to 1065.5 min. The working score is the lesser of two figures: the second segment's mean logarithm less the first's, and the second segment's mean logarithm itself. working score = 0.031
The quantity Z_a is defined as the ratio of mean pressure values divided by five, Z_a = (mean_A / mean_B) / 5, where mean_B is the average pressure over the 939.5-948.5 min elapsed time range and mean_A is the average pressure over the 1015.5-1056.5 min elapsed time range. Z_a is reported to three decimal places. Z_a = 0.201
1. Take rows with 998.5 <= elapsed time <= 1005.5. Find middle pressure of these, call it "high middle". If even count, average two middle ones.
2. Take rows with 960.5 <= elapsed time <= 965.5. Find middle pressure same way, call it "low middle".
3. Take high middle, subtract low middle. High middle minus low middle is -0.15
